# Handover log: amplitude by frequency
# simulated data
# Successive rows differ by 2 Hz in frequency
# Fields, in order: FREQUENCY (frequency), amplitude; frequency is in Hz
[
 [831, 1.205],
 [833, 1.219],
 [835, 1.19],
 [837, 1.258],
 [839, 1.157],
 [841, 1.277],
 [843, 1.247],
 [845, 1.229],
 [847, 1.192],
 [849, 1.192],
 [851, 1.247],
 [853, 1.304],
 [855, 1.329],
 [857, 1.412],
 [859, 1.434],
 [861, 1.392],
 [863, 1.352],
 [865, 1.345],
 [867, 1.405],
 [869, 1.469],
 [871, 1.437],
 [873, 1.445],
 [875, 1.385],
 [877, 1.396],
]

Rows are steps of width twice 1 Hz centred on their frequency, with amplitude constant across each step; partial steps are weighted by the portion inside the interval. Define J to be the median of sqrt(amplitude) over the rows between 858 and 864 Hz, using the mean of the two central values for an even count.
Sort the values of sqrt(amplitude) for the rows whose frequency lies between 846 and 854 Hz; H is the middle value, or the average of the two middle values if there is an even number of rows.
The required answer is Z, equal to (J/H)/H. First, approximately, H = 1.10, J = 1.18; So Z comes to 0.97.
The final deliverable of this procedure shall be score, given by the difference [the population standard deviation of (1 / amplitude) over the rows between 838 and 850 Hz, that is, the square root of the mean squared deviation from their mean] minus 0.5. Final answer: -0.473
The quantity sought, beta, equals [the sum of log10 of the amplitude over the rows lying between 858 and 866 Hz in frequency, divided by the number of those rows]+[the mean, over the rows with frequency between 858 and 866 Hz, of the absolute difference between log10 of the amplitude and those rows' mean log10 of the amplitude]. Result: 0.150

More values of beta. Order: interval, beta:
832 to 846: 0.099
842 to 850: 0.093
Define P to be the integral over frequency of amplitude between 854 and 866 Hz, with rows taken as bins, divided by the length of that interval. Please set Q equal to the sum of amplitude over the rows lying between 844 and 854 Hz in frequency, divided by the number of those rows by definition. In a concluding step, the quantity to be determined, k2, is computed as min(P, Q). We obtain 1.23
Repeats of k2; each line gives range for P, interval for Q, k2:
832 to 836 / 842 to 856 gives 1.20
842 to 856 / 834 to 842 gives 1.22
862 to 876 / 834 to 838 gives 1.22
